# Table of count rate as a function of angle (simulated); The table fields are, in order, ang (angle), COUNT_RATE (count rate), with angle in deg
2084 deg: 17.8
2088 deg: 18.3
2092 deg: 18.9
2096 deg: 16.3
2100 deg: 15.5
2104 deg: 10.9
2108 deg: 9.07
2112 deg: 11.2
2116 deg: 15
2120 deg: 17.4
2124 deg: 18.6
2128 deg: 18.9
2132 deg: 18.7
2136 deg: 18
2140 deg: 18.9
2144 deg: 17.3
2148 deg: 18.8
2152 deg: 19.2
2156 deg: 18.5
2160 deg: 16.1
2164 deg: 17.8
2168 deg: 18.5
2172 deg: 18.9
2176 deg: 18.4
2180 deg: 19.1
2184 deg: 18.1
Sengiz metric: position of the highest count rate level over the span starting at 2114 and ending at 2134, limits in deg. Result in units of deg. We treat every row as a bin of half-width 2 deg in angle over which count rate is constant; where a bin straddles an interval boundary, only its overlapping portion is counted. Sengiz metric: 2128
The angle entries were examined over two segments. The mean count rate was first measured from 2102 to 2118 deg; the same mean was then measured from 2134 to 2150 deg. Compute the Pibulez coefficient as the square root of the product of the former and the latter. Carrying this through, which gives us 14.5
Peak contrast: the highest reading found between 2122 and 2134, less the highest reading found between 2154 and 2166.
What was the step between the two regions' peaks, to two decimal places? 0.40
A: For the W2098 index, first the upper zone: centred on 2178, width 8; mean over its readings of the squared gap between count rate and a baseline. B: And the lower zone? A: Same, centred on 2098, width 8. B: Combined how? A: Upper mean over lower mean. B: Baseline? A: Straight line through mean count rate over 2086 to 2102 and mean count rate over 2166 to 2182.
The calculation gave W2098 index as 0.0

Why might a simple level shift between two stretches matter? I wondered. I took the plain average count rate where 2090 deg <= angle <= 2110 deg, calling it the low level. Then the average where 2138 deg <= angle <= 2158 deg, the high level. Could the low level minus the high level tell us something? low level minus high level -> -4.4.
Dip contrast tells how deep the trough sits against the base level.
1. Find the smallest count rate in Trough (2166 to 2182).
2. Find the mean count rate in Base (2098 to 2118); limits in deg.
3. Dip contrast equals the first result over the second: 1.5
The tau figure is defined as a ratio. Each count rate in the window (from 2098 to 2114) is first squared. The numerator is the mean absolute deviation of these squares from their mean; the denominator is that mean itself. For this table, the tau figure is 0.35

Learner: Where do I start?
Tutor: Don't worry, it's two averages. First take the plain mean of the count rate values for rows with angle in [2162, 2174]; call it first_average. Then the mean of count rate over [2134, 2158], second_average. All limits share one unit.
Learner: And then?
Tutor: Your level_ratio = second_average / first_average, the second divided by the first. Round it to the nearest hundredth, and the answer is 1.00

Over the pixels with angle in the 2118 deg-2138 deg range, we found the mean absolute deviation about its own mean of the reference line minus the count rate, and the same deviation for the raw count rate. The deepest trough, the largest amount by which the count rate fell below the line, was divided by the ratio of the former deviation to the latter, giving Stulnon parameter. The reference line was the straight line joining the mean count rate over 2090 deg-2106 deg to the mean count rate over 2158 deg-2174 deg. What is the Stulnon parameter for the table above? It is -1.2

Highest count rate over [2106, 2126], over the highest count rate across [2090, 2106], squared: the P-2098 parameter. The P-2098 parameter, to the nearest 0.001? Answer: 0.969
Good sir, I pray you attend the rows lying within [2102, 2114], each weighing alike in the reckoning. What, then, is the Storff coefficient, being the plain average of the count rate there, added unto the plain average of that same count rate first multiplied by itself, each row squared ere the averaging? 119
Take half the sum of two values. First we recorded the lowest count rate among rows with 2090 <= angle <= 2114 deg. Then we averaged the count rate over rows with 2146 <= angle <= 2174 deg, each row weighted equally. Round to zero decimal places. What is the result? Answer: 14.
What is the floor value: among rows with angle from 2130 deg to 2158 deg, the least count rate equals 17.3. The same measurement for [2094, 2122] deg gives 9.07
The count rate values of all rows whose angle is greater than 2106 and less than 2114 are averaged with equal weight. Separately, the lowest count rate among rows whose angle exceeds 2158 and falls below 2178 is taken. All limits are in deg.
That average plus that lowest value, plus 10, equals 36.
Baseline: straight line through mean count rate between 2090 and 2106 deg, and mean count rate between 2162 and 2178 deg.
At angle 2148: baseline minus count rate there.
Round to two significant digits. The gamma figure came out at -1.3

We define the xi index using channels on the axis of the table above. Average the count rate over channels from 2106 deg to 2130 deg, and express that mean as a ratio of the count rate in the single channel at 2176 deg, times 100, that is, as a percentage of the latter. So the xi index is 82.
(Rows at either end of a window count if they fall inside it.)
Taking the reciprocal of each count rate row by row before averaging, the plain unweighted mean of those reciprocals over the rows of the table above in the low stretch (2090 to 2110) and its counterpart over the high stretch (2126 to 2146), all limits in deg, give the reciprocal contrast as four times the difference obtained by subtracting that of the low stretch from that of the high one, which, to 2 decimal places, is -0.09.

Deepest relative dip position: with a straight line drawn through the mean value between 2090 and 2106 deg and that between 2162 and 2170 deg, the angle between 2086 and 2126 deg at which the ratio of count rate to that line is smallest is 2108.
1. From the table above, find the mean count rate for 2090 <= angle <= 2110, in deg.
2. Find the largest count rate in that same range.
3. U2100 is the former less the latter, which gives -4.8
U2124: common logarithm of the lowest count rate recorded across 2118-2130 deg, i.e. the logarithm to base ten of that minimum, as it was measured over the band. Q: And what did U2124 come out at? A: 1.24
